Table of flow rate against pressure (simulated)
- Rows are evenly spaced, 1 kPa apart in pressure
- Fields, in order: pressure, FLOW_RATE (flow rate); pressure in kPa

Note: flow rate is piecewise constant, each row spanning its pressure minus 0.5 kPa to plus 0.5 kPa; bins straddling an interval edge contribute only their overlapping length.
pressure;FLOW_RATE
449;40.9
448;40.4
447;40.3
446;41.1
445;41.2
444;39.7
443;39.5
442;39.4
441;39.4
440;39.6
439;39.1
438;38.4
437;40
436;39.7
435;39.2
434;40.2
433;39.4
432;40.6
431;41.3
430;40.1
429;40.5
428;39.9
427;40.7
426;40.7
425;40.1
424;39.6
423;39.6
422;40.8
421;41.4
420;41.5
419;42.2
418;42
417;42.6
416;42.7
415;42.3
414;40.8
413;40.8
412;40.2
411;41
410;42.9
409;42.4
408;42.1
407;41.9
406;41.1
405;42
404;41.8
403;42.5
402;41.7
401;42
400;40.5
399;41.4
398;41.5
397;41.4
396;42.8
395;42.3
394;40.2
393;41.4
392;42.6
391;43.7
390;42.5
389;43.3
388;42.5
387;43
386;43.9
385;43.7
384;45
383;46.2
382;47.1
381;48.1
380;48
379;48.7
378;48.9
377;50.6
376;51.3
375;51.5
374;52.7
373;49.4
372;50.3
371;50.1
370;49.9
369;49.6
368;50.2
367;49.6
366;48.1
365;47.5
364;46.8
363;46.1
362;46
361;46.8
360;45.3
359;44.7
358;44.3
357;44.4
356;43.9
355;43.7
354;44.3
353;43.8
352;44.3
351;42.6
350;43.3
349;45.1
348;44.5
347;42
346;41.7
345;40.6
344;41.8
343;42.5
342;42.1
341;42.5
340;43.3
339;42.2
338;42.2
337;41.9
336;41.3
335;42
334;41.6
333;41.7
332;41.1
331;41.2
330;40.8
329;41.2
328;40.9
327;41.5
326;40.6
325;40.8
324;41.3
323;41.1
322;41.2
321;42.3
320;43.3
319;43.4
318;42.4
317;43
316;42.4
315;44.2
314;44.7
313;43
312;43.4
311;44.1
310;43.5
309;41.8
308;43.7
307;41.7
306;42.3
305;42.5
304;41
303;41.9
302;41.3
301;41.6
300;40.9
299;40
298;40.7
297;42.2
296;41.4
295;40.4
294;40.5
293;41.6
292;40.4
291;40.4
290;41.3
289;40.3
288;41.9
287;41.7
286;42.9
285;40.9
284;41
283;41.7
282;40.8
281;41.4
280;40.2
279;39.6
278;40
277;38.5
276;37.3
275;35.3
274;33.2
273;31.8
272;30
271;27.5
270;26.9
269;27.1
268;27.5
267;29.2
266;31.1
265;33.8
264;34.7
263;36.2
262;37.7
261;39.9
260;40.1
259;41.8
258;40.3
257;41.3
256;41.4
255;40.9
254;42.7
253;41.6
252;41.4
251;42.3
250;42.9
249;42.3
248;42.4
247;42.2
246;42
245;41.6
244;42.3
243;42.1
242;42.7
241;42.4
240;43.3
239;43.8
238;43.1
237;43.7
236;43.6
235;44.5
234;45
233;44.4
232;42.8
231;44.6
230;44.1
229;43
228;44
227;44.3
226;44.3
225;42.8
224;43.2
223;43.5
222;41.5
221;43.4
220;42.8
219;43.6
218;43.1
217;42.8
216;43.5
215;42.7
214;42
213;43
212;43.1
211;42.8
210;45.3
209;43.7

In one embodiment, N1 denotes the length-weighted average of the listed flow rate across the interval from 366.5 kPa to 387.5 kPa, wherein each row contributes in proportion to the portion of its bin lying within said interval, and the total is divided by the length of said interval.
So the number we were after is 48.5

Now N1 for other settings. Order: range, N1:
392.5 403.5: 41.6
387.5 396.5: 42.4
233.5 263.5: 41.9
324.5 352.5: 42.0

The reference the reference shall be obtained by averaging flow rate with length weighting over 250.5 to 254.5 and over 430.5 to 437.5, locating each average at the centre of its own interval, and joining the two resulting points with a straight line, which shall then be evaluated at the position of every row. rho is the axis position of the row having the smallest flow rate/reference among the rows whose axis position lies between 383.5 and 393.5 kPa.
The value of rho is 393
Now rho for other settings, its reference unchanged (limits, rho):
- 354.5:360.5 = 355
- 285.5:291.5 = 289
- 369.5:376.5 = 373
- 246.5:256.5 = 255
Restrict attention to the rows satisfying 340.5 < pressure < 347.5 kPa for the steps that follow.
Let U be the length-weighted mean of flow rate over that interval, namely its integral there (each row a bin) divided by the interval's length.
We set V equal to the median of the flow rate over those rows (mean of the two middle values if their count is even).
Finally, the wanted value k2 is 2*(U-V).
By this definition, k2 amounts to -0.2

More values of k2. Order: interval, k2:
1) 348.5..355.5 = 0.1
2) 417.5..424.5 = -0.8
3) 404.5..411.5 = -0.2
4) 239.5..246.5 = 0.1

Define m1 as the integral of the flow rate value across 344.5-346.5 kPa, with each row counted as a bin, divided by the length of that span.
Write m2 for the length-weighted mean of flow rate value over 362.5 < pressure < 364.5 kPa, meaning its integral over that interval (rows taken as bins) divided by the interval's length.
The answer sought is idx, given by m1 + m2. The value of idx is 87.6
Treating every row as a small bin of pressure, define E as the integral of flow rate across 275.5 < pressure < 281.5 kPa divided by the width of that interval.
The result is 39.5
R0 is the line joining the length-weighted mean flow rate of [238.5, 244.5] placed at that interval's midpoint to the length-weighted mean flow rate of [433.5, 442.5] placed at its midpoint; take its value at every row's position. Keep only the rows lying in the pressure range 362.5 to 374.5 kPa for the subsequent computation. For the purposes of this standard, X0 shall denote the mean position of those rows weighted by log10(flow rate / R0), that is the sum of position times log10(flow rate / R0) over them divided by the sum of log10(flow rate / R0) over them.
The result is 369.1 kPa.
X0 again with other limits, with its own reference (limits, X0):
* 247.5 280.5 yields 268.8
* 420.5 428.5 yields 424.0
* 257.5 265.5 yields 262.9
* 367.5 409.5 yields 380.9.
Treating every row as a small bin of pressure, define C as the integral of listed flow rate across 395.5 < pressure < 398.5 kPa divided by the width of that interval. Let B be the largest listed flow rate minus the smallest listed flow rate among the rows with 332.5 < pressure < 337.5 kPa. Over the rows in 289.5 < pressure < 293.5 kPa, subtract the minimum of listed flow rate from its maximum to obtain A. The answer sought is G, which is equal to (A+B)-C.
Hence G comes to -40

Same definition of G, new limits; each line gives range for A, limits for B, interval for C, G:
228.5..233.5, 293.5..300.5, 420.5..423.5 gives -37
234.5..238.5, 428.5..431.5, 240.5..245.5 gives -40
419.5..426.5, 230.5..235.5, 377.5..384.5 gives -43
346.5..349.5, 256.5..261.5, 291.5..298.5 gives -36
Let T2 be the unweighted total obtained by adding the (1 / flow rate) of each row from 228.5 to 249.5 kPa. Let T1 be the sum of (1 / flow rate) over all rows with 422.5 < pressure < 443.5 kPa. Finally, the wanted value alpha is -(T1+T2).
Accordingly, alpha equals -1.014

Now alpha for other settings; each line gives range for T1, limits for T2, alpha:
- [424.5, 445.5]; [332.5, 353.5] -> -1.020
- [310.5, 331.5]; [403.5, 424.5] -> -1.004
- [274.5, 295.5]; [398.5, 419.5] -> -1.024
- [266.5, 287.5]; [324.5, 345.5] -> -1.106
